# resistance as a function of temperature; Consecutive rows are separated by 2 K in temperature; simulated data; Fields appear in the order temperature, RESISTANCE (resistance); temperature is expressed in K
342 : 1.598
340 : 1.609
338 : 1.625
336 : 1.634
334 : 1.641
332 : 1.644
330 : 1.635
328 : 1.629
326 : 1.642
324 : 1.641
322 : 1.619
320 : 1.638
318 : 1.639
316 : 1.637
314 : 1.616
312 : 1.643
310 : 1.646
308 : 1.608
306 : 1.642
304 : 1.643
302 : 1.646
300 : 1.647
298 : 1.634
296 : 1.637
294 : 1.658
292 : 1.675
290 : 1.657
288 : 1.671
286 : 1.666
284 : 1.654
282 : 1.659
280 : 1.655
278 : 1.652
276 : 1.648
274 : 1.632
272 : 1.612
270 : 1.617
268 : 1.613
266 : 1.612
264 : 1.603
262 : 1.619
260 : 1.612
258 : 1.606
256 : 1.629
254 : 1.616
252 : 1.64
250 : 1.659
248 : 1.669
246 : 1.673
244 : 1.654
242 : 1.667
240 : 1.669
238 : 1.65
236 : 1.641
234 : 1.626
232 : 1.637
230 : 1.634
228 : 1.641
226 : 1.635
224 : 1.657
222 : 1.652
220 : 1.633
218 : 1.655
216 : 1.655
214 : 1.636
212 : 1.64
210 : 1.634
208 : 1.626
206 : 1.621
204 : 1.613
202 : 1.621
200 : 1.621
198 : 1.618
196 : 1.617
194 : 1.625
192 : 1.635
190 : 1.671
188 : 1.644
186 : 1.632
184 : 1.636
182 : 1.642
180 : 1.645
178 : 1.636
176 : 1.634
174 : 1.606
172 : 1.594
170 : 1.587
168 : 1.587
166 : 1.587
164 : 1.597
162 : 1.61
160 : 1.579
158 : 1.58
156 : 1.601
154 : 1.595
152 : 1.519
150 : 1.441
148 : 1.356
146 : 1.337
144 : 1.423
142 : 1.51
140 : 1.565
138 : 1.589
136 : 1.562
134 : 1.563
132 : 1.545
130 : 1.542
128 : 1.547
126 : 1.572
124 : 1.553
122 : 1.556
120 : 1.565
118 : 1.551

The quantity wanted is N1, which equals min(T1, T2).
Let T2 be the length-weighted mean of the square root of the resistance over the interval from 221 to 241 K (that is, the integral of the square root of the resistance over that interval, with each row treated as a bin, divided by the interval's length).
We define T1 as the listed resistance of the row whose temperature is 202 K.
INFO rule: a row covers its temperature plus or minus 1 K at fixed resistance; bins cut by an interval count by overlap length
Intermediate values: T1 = 1.621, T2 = 1.28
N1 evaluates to 1.28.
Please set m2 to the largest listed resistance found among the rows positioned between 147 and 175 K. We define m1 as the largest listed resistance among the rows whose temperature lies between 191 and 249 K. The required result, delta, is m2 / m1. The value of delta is 0.96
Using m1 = 1.673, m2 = 1.61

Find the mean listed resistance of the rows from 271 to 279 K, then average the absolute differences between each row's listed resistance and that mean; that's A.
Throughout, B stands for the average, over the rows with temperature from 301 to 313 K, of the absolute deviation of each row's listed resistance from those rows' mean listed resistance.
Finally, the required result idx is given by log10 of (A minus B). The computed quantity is -2.4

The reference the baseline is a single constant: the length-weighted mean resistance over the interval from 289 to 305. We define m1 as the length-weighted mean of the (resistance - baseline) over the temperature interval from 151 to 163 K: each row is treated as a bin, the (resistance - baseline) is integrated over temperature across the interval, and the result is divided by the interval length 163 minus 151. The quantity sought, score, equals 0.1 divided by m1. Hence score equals -1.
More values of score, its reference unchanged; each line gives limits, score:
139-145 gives -1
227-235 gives -7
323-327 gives -12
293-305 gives -18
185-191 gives -160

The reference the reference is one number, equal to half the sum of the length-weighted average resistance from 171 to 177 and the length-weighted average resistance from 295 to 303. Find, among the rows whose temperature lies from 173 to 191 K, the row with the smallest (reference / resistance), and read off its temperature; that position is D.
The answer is 190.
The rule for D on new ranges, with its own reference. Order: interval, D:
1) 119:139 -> 138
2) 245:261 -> 246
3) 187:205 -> 190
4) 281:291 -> 288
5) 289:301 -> 292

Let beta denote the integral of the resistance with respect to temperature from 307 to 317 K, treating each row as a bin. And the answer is 16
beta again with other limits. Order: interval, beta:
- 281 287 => 10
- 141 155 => 20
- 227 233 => 10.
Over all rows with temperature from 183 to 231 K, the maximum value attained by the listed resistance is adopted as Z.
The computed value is 1.671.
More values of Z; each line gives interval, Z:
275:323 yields 1.675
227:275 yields 1.673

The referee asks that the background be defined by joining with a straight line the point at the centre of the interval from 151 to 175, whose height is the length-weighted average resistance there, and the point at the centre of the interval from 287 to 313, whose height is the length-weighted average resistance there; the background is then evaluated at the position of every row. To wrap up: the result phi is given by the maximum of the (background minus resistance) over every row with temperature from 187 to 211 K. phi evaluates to -0.008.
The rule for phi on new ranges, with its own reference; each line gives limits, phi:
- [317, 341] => 0.055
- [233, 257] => 0.011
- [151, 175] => 0.063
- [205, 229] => -0.015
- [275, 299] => 0.012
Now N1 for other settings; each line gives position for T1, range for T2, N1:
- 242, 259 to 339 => 1.28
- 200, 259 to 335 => 1.28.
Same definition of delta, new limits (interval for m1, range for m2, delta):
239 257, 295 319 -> 0.98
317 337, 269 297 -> 1.02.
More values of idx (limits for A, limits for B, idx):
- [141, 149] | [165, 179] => -1.4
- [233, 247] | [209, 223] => -2.4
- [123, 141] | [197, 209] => -2.1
